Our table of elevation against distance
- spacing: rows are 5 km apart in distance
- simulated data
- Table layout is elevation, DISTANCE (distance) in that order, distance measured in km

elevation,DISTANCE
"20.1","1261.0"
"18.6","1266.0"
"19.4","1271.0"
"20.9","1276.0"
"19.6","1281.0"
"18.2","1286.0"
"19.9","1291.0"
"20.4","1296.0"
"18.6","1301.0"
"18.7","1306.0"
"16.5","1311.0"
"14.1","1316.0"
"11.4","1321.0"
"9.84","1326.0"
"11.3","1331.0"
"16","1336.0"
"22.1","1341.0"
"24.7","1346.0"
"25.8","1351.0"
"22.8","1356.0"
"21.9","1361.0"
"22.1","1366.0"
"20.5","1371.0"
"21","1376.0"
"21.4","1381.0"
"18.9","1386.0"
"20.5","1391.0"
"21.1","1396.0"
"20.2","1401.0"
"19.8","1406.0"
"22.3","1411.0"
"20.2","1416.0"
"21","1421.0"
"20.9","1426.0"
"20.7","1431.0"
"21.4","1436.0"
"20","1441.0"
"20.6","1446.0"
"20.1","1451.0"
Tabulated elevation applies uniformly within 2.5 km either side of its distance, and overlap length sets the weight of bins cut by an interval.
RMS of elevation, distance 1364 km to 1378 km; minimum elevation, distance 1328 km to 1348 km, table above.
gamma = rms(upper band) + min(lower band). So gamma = 33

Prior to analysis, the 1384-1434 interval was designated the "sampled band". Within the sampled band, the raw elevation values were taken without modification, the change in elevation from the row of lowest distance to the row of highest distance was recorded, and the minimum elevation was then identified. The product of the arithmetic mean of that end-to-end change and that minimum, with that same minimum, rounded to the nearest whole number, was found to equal 196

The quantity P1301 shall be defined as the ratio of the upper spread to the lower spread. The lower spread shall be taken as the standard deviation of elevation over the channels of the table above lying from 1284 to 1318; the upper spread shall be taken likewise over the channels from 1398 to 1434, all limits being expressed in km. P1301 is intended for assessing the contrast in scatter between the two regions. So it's 0.38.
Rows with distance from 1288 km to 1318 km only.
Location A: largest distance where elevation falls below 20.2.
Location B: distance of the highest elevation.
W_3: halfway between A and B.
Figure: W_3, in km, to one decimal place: 1306.0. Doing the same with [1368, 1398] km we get 1383.5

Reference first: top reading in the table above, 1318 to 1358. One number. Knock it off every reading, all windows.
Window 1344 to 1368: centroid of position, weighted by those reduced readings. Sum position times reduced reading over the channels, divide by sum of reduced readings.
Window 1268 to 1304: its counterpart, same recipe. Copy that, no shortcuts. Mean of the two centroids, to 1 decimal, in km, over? 1323.1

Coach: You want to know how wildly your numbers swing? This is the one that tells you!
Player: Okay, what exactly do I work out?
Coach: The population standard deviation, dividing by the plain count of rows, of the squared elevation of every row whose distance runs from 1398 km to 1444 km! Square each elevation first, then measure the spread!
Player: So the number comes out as 31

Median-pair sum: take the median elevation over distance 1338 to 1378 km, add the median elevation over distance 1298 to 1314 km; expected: 40.7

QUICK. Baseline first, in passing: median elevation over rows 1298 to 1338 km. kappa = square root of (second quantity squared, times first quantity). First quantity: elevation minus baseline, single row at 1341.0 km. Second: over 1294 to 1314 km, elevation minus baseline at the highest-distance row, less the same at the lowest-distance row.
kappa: 10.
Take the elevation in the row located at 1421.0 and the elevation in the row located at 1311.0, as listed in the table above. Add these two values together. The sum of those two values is 37.5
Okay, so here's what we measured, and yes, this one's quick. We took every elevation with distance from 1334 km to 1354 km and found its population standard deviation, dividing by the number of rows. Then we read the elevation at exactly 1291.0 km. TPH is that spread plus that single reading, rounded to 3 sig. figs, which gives 23.7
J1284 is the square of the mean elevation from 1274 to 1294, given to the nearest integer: 386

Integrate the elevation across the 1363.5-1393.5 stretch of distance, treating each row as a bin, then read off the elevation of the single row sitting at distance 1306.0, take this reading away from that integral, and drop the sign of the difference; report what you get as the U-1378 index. 603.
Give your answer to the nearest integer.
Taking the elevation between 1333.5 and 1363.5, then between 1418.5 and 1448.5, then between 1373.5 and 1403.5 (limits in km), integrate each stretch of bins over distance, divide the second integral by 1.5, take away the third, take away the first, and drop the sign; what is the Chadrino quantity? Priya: 867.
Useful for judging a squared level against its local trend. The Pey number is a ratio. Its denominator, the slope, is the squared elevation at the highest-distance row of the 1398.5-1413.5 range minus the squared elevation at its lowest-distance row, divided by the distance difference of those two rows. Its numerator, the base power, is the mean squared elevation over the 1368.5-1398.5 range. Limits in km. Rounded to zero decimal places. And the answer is 47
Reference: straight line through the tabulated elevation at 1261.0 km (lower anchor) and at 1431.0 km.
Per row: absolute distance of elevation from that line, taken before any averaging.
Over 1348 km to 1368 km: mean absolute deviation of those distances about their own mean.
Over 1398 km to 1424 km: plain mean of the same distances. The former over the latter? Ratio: 2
